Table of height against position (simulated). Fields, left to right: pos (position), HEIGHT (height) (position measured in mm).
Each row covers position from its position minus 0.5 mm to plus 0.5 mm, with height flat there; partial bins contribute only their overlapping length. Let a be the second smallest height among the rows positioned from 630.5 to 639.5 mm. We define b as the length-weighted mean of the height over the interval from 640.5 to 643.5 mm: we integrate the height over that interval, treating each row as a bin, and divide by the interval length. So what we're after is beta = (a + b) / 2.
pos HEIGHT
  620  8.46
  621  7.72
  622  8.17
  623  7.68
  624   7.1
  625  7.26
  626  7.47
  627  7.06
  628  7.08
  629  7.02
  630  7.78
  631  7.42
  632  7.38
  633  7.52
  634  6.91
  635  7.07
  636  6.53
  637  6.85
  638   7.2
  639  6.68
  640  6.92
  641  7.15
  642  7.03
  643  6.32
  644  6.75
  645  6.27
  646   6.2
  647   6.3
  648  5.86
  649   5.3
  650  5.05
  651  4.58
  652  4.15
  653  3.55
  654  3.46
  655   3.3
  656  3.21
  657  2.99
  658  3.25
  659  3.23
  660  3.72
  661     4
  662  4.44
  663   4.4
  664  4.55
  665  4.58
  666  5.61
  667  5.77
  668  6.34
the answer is 6.8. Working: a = 6.68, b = 7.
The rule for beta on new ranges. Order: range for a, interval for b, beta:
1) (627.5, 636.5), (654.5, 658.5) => 5.0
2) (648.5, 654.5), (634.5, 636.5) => 5.2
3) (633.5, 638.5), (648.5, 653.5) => 5.7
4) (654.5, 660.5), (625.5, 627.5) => 5.2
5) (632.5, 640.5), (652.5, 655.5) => 5.1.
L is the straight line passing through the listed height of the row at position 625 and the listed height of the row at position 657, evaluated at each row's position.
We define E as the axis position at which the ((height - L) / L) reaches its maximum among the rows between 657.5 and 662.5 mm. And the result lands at 662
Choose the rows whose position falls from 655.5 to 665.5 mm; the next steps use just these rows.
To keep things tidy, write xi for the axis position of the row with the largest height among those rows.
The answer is 665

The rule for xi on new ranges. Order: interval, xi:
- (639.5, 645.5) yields 641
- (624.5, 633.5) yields 630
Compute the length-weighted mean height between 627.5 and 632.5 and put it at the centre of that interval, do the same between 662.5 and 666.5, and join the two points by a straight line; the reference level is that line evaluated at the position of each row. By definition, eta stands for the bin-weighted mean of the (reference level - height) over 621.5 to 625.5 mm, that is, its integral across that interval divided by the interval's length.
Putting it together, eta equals 0.26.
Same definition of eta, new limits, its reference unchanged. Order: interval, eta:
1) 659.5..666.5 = 0.42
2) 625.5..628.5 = 0.35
